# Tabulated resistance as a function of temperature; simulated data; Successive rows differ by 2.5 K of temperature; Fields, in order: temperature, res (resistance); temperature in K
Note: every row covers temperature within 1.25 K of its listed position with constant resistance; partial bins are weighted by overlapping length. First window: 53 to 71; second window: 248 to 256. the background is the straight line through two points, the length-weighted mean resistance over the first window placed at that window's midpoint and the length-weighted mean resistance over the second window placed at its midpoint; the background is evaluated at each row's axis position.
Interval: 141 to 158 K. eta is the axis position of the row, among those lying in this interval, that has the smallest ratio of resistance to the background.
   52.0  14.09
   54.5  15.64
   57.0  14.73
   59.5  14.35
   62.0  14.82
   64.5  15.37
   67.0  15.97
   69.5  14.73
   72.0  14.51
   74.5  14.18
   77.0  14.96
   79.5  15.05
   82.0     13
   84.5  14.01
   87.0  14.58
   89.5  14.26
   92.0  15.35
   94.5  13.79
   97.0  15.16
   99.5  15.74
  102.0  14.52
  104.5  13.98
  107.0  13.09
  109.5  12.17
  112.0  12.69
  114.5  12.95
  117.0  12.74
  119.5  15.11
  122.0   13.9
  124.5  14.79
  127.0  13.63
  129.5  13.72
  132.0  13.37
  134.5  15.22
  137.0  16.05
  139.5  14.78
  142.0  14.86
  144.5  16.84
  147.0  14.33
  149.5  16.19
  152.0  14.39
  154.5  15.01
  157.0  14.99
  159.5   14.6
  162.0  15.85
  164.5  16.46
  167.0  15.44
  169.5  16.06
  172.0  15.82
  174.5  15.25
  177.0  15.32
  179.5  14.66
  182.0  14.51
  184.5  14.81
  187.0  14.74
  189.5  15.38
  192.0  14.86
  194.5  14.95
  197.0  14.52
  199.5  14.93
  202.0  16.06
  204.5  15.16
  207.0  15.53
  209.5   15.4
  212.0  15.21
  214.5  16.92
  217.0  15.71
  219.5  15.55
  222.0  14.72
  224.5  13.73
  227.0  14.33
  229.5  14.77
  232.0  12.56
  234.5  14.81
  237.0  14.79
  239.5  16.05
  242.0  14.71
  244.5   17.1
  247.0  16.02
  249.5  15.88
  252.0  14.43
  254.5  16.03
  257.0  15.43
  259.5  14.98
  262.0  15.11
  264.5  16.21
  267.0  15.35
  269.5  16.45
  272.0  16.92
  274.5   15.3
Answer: 147.0 K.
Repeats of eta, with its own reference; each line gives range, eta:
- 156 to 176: 159.5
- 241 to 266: 252.0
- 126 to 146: 132.0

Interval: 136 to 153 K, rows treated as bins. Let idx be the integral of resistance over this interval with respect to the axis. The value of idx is 261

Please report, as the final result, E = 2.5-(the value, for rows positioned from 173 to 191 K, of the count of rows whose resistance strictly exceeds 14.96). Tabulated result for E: -0.5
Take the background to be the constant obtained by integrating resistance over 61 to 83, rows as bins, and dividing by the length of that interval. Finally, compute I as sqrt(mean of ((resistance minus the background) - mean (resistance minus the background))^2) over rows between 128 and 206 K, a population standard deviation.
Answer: 0.76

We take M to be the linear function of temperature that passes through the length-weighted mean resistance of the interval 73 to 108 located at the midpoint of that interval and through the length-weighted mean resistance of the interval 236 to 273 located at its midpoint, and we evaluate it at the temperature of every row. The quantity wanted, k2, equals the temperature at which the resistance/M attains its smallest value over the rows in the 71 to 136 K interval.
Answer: 109.5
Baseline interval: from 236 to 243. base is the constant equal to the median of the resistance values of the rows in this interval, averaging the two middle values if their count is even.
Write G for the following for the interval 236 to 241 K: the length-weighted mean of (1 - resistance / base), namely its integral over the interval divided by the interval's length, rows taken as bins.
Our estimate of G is -0.042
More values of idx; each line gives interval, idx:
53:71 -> 271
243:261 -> 282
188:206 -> 272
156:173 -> 265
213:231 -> 271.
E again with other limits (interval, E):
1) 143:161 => -1.5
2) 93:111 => 0.5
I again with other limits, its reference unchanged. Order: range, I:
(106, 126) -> 0.99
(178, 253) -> 0.87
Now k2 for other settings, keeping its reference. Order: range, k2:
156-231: 224.5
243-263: 252.0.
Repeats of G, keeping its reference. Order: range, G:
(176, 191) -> -0.007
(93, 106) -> 0.011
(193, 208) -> -0.026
